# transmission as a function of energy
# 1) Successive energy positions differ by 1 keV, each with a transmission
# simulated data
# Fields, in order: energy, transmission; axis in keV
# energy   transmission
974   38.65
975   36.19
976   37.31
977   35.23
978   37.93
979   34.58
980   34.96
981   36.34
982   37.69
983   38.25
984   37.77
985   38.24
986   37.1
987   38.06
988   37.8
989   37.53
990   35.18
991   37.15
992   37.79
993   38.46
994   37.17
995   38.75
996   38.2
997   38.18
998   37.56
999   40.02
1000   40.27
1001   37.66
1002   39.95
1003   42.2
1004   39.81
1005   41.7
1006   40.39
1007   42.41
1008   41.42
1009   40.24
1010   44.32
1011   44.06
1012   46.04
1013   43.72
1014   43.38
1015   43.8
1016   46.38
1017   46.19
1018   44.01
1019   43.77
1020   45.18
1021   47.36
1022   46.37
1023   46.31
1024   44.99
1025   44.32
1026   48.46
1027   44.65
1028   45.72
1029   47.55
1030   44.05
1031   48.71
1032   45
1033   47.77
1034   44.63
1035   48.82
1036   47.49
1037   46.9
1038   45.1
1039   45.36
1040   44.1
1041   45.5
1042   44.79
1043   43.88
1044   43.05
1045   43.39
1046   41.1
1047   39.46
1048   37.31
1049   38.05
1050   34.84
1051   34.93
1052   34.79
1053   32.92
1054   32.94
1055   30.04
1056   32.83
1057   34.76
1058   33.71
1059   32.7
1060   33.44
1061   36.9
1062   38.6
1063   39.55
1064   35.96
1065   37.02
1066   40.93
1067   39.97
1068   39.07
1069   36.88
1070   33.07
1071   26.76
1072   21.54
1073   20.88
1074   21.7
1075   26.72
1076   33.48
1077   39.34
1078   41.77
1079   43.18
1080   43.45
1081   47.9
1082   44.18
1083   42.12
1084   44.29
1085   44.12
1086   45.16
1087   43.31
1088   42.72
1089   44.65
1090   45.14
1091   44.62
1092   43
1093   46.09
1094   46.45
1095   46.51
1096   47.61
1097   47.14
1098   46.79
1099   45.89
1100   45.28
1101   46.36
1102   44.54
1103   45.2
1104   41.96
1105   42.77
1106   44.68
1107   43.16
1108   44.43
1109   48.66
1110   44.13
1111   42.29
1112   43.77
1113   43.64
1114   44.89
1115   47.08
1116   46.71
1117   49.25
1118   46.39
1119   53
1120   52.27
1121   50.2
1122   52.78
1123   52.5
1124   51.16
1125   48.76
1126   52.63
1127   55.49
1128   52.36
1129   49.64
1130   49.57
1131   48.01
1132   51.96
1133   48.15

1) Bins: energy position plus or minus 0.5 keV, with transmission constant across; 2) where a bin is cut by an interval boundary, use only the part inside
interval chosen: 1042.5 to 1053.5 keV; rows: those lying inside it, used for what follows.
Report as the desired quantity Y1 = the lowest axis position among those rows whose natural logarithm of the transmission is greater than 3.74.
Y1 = 1043 keV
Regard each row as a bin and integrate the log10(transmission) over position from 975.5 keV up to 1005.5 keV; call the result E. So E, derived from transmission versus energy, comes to 47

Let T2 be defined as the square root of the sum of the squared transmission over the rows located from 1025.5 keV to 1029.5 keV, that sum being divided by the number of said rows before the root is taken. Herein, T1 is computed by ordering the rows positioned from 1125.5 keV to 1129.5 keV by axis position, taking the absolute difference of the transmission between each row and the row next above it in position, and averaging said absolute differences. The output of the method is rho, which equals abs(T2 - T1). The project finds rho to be 43.7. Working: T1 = 3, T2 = 47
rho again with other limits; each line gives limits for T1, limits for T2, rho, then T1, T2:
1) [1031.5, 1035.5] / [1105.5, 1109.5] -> 41.9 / 3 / 45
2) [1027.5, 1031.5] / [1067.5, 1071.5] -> 30.9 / 3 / 34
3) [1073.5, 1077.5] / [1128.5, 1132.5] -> 43.9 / 6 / 50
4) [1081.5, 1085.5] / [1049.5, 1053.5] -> 32.9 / 1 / 34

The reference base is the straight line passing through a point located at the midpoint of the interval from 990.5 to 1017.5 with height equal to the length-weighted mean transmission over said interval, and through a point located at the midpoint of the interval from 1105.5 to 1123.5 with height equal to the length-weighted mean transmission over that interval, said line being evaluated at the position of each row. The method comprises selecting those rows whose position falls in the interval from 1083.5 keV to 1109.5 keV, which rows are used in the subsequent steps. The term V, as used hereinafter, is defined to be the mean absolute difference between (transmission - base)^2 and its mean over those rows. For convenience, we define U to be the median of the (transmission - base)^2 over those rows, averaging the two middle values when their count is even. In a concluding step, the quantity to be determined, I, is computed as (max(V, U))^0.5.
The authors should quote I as 2.0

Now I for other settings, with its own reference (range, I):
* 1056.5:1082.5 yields 11.3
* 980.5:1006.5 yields 2.1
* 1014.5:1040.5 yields 3.3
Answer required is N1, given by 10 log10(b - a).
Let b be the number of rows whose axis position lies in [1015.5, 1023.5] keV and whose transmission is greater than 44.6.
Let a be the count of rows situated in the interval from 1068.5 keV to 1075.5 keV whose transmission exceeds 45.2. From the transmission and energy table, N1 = 7.8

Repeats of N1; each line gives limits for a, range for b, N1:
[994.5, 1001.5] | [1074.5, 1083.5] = 0.0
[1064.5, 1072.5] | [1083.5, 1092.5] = 6.0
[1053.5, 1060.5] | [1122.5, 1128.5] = 7.8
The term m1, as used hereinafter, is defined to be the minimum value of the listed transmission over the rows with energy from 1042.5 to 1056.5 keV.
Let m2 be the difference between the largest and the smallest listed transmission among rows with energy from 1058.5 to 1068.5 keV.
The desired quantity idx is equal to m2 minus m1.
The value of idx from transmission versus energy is -22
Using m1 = 30.04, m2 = 8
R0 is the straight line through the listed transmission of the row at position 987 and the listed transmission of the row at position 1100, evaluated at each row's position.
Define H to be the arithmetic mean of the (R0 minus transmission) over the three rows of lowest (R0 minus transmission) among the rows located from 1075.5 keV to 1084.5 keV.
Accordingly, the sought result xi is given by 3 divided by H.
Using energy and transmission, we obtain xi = -2.3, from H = -1.3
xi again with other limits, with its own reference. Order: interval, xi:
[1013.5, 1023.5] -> -0.5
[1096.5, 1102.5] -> -1.9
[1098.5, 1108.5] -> -5.3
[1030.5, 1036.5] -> -0.4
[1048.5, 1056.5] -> 0.5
